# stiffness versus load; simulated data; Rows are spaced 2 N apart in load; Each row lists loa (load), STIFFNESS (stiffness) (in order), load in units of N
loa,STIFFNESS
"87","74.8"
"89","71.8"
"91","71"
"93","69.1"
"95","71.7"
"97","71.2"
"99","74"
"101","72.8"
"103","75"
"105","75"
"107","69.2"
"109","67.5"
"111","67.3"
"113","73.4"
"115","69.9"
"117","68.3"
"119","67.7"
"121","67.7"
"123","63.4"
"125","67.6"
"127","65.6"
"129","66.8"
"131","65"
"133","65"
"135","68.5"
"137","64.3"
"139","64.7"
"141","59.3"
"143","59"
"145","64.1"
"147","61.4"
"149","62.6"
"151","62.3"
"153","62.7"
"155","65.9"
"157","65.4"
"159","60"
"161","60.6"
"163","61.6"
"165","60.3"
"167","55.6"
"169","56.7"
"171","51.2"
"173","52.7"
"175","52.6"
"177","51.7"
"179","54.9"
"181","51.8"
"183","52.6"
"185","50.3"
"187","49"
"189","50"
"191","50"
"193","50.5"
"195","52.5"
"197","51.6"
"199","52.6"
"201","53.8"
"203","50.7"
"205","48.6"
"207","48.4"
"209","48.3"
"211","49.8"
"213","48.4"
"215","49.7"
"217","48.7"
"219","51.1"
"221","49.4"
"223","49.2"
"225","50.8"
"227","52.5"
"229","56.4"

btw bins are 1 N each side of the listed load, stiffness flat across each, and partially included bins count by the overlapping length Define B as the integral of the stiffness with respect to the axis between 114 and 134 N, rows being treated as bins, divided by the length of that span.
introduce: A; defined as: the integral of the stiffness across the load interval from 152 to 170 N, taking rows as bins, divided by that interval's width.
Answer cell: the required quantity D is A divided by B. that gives 0.91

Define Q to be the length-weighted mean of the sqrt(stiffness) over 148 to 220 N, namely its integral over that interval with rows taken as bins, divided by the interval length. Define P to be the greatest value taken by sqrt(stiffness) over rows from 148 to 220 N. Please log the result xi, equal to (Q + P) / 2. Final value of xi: 7.7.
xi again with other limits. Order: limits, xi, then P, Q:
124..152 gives 8.1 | 8.3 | 8.00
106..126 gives 8.4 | 8.6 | 8.26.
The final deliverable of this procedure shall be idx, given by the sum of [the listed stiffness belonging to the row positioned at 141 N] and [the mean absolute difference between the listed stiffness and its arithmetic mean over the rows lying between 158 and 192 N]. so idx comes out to 62.9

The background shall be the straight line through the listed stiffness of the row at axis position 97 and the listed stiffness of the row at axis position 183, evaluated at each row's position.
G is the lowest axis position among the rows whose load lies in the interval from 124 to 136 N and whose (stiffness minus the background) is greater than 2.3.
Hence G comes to 125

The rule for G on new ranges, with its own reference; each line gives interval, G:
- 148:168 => 149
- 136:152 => 139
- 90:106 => 99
